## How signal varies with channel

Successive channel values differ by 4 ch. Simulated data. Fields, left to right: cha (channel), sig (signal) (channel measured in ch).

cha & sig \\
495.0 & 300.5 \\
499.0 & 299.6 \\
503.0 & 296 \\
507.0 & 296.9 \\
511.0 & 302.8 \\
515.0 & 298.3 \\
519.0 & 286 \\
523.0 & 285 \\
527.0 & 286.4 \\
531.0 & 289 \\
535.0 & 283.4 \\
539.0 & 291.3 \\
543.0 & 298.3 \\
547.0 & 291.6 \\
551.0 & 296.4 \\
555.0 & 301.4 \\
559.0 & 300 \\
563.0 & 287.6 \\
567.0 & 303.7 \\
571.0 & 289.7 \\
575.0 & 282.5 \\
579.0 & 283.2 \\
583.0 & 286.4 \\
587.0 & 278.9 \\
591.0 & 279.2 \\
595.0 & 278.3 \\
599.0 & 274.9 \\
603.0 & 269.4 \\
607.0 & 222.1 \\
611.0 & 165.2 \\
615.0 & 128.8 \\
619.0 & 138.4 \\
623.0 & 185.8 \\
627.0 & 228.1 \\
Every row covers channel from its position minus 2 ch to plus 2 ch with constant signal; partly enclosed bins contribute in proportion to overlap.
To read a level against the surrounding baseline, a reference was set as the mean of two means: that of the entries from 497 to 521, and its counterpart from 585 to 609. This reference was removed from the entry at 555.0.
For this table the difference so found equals 20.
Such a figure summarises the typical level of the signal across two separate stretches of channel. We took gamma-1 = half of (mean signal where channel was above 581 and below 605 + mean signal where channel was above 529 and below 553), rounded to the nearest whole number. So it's 285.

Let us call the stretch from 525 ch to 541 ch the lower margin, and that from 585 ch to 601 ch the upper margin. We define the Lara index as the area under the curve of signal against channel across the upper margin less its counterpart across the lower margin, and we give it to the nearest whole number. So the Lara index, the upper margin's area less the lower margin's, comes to -155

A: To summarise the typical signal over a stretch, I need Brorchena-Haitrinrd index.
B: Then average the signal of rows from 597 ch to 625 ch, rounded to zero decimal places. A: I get 198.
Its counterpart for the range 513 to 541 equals 288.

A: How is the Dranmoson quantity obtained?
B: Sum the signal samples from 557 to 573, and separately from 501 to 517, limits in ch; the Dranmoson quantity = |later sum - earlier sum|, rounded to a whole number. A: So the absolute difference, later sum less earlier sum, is 13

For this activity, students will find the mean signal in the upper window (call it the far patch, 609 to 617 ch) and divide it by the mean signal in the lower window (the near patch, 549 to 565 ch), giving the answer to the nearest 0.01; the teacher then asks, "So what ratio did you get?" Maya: 0.50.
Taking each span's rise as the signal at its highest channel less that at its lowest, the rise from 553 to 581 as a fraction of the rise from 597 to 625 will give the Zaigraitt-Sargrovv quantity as 0.2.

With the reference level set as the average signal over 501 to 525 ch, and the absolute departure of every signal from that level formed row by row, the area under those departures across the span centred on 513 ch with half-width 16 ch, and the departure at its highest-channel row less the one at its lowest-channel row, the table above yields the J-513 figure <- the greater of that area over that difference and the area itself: 191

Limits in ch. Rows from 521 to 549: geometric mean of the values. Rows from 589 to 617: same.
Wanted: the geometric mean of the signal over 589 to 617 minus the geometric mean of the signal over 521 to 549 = -67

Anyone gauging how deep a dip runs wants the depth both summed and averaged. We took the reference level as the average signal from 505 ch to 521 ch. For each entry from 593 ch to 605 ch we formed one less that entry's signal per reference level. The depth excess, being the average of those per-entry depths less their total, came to -0.15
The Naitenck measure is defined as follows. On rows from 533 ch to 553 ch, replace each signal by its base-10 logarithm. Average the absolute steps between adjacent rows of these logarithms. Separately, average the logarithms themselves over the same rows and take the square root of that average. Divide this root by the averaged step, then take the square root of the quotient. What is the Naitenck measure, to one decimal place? 12.7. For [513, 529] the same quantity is 14.6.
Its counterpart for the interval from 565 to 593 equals 13.8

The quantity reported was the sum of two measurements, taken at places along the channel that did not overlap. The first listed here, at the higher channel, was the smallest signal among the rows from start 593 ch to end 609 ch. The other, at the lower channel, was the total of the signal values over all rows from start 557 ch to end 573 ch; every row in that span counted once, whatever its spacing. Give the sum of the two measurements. 1403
